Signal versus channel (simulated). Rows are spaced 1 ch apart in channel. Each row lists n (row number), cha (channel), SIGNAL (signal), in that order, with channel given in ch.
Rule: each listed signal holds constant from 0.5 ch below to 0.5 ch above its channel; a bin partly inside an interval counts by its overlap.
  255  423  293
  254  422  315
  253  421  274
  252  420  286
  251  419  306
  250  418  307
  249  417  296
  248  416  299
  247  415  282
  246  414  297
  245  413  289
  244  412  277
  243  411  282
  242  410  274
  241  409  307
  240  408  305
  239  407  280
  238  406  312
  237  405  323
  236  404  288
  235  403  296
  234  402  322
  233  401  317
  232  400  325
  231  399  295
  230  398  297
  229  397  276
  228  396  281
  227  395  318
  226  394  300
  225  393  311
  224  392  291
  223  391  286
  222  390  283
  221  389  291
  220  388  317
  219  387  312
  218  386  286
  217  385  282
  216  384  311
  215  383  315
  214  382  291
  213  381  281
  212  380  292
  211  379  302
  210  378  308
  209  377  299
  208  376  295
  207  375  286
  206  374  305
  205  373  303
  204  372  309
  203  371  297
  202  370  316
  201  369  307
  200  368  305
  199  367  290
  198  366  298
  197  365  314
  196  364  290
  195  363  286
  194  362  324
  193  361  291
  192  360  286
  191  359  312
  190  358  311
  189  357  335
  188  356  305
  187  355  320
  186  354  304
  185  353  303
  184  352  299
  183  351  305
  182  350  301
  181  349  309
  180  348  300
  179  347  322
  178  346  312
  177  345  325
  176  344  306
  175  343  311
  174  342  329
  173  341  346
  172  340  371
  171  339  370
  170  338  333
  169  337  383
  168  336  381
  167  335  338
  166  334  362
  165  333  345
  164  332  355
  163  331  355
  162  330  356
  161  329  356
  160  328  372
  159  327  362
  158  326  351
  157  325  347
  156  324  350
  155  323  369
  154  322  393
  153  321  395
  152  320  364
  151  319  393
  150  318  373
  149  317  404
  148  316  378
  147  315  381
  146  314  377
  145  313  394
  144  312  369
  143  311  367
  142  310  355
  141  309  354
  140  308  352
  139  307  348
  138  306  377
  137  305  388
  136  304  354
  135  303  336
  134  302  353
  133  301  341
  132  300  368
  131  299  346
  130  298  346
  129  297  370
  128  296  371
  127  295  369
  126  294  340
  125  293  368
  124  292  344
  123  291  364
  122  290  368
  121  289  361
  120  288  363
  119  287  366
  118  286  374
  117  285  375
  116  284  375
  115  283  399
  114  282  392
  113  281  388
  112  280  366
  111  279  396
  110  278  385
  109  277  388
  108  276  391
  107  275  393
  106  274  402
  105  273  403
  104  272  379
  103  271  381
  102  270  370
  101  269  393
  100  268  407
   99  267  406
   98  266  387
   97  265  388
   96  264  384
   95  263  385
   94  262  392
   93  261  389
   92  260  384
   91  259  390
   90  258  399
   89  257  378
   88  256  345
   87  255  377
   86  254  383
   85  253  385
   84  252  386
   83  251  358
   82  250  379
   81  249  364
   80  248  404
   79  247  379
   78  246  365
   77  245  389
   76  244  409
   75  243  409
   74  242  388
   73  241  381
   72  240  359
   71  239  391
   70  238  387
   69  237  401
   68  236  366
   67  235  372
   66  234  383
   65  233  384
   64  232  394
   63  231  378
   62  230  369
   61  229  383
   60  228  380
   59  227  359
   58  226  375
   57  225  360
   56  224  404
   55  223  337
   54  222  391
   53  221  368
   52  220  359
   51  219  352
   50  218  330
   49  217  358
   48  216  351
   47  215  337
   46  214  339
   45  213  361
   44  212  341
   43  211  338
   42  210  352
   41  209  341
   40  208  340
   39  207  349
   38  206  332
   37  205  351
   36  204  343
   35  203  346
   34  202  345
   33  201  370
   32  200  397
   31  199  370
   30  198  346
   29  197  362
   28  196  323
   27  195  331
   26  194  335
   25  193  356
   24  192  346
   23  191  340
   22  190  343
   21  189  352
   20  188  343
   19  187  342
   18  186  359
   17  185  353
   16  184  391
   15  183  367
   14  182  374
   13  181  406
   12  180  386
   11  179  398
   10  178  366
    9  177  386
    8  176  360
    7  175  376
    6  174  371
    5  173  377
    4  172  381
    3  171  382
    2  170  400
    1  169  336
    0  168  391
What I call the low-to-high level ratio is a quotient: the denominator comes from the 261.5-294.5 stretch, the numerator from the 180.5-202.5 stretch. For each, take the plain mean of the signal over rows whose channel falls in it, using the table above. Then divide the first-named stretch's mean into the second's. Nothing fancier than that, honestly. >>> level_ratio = 0.94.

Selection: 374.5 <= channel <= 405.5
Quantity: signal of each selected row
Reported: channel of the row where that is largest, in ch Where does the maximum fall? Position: 400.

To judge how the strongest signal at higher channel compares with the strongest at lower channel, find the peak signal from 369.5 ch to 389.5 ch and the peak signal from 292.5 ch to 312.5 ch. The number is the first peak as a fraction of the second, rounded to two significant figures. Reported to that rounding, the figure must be 0.82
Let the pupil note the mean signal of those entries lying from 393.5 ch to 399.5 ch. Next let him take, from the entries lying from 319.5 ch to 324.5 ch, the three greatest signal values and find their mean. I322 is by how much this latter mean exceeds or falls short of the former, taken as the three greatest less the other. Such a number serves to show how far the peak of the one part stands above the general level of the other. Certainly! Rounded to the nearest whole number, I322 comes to 91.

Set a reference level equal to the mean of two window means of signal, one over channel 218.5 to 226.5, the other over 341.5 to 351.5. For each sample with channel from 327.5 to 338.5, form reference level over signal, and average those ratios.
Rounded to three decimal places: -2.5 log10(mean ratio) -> 0.053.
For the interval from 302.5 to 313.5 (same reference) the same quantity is 0.069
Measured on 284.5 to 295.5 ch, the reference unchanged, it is 0.069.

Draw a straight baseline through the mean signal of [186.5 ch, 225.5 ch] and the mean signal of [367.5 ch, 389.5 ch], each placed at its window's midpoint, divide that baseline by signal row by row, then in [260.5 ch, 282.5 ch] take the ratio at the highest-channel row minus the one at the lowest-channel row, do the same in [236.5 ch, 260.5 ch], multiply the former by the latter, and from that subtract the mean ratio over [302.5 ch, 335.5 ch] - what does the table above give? -0.87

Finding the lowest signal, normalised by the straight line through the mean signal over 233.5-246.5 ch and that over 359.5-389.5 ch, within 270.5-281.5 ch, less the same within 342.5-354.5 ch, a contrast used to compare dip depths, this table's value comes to 0.070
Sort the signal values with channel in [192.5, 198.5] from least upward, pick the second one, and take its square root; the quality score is 18.2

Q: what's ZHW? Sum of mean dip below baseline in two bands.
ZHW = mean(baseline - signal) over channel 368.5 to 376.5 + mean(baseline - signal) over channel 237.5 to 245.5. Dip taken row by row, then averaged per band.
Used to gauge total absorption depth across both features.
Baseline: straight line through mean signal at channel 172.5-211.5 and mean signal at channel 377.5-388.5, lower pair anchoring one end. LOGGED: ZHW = -46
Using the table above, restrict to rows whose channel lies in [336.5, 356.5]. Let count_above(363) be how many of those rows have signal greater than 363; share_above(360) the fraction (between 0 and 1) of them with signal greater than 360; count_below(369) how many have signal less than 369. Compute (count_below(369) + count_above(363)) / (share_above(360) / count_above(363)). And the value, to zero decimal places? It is 400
